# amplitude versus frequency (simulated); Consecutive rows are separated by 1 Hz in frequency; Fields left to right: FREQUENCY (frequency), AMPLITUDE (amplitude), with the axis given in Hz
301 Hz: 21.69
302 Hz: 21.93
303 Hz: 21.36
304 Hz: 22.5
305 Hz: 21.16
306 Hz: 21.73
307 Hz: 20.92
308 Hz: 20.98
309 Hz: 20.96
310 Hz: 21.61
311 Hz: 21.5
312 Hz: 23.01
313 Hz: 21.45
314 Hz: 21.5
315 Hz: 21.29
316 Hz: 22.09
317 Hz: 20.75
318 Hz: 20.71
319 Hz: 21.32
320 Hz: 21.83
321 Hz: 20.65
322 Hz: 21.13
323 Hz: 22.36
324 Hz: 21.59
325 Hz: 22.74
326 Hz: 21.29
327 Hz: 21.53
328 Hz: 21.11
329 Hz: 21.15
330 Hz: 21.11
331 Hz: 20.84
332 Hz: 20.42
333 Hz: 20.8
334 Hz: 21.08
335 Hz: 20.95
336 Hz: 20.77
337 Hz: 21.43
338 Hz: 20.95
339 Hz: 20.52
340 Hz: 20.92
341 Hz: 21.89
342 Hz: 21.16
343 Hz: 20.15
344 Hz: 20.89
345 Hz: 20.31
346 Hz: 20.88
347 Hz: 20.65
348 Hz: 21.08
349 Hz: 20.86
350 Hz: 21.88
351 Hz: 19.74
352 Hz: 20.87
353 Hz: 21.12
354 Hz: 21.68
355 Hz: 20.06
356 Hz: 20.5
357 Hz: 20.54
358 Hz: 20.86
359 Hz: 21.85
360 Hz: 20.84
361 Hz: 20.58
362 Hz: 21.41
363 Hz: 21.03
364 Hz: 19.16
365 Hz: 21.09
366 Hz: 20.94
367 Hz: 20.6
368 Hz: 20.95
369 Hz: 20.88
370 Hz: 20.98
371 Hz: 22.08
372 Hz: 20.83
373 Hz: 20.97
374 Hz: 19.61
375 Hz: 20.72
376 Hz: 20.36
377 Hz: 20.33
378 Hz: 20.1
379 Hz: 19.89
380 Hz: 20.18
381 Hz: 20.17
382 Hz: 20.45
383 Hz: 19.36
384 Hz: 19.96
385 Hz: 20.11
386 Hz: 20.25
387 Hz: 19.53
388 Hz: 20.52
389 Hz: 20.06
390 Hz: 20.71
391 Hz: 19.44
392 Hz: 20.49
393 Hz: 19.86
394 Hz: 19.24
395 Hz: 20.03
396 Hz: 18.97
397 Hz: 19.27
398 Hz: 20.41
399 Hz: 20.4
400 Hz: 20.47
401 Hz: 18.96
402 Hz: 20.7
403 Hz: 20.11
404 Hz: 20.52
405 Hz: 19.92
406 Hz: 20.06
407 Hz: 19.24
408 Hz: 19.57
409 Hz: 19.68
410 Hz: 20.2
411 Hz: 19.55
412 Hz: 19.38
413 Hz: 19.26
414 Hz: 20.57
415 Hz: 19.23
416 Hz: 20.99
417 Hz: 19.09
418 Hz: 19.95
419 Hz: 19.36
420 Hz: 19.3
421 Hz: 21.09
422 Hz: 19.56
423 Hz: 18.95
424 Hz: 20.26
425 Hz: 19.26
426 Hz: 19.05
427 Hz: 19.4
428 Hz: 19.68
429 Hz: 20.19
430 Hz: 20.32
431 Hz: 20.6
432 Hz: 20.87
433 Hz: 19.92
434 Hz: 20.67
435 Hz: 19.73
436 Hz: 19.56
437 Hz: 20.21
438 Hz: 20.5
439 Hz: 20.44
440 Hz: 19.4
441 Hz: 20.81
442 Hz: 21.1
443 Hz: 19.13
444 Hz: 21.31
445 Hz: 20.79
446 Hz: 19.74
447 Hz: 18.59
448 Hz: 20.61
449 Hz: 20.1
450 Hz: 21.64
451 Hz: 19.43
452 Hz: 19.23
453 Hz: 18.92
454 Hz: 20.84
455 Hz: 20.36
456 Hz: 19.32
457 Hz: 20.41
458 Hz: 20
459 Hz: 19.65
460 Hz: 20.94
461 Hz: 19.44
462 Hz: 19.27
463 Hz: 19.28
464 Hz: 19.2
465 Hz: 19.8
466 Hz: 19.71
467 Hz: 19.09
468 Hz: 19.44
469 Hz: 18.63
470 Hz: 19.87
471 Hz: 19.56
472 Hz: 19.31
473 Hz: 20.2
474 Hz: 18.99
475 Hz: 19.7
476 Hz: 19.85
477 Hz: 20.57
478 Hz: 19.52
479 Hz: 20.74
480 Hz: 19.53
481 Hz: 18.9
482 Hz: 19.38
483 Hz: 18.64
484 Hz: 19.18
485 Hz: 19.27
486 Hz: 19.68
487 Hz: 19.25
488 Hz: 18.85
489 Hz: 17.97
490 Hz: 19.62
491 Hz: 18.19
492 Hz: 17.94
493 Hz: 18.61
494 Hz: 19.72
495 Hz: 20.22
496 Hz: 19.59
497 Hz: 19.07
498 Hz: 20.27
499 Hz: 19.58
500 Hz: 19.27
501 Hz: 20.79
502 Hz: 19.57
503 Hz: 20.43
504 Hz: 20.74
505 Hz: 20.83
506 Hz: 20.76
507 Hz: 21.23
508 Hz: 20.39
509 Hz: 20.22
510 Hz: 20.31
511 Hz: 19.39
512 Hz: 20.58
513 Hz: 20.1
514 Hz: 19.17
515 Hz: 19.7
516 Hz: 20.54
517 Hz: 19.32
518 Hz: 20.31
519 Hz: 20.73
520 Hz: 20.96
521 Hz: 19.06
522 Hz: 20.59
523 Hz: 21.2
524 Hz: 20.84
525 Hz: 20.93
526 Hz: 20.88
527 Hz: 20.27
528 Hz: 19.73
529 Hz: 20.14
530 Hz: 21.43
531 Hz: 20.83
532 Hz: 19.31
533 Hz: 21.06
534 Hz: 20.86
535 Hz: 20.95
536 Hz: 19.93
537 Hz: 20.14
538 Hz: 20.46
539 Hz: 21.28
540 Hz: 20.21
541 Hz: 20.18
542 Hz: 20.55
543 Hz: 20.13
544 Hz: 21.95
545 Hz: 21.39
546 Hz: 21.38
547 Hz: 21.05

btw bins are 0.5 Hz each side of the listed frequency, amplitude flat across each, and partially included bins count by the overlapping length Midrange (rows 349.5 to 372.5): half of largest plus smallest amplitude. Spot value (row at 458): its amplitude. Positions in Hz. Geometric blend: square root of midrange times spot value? 20.31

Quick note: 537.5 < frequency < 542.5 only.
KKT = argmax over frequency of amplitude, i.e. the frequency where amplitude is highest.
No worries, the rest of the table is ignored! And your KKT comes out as 539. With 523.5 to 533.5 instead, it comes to 530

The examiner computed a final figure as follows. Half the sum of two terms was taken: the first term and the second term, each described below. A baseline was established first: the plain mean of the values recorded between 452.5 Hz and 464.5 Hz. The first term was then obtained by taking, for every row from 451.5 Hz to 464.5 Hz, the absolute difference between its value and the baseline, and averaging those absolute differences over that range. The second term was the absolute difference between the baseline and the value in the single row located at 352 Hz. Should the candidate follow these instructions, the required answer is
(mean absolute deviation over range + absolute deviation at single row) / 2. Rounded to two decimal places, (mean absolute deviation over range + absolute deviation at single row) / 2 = 0.83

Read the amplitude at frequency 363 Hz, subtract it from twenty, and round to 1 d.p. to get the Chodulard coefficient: -1.0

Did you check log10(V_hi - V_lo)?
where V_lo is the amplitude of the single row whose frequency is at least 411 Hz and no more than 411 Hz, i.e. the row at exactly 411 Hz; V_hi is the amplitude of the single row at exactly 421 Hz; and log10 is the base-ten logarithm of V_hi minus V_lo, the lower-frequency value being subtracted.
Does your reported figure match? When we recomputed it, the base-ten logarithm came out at 0.19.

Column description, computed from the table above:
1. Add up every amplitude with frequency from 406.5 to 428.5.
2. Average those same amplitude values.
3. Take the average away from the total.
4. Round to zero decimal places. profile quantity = 413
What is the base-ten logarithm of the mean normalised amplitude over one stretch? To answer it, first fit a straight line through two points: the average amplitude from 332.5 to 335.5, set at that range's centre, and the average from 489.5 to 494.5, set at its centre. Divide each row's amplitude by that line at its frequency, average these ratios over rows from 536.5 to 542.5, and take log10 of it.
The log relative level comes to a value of 0.052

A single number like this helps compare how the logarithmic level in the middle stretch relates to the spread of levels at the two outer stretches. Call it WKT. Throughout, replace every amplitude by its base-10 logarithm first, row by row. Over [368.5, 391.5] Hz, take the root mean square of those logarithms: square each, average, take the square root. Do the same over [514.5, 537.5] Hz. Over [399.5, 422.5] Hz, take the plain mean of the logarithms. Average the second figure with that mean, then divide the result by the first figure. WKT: 0.997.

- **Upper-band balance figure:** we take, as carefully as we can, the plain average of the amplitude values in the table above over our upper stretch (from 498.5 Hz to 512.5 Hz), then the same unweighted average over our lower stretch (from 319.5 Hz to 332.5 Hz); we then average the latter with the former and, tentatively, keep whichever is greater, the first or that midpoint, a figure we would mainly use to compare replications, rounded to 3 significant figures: 20.8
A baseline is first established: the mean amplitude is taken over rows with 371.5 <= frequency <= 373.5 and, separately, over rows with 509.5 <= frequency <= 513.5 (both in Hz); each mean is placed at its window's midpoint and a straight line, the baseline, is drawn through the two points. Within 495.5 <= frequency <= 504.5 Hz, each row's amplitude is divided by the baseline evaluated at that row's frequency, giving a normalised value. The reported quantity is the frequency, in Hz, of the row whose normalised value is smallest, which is 497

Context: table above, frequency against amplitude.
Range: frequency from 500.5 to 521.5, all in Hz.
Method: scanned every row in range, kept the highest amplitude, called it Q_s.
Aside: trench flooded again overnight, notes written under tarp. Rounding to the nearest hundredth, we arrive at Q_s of 21.23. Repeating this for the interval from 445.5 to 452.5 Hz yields 21.64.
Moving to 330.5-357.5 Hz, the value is 21.89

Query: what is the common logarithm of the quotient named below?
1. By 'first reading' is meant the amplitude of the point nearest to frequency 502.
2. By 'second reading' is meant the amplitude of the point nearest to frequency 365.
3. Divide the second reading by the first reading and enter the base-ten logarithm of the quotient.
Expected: 0.03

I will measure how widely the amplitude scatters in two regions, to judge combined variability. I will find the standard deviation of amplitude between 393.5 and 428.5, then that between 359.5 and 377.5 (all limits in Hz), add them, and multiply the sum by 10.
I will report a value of 12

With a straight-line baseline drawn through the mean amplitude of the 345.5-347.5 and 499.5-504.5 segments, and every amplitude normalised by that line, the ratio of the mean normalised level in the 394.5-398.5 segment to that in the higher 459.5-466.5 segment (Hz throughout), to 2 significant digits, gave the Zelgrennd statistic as 0.99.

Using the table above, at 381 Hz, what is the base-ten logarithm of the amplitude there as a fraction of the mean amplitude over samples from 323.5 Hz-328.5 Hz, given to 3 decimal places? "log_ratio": -0.031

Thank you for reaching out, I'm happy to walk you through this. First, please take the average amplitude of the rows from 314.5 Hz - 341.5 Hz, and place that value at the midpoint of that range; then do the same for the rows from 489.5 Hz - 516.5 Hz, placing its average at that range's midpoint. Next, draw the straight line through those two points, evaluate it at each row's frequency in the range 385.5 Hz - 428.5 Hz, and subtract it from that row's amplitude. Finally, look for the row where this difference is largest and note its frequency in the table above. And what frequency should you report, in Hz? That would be 421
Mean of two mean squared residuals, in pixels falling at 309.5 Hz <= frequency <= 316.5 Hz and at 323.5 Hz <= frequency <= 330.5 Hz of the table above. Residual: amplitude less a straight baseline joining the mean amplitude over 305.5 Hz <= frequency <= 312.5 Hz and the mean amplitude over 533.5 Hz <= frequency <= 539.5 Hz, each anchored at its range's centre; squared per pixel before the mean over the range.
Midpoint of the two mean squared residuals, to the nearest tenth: 0.3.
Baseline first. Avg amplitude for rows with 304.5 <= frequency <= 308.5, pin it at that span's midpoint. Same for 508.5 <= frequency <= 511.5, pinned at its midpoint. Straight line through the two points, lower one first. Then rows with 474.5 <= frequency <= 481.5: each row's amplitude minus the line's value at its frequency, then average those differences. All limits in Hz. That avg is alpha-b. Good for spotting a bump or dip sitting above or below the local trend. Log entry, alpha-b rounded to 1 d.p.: -0.3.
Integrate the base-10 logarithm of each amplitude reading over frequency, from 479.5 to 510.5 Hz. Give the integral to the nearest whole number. 40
